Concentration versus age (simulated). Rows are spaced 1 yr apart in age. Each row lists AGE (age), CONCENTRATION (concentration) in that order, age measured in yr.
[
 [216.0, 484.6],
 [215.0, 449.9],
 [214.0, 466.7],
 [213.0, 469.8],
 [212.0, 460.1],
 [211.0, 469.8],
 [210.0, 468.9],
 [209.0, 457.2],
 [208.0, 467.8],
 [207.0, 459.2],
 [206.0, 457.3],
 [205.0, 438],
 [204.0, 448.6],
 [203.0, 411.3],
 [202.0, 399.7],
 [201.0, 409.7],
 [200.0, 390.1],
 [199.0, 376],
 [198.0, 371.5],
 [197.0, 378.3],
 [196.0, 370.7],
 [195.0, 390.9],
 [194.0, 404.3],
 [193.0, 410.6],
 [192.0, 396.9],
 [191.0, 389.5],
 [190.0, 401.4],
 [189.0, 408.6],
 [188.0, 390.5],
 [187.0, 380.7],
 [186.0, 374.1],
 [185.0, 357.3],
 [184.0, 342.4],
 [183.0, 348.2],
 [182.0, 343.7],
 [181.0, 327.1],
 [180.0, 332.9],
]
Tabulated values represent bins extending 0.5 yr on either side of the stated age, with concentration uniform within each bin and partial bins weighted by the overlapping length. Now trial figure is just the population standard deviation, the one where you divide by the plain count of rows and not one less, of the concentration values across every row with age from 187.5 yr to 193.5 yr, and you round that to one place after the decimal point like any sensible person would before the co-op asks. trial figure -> 8.1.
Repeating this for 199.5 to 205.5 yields 20.6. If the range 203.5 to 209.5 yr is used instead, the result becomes 9.3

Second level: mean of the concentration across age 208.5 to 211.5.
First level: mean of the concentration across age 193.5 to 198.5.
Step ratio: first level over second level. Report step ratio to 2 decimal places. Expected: 0.82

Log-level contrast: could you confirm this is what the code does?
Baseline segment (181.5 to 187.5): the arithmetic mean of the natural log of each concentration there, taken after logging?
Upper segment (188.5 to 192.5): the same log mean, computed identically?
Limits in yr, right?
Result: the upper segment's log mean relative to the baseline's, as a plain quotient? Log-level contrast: 1.02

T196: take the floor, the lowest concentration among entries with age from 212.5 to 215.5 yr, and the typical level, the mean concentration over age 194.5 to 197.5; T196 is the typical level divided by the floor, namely 0.84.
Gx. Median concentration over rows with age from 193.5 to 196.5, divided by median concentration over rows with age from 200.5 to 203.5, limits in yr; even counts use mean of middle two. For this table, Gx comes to 0.95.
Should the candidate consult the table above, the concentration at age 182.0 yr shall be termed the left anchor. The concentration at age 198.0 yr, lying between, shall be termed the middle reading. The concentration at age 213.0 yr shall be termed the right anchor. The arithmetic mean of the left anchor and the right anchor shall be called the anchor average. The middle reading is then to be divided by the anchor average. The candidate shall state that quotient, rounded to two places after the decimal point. 0.91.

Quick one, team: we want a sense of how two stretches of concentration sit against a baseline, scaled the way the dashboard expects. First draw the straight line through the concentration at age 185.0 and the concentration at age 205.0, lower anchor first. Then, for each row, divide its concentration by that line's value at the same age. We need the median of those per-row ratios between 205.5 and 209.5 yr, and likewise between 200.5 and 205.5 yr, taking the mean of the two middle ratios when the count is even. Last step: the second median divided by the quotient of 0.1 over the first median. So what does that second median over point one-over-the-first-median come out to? 10.0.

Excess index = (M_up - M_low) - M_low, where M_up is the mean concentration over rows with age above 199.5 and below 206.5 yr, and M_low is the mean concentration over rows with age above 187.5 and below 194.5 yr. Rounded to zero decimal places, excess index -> -378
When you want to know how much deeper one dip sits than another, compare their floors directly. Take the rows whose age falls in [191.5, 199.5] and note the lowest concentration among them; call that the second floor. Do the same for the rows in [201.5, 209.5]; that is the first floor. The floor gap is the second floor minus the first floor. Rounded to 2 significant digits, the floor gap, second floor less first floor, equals -29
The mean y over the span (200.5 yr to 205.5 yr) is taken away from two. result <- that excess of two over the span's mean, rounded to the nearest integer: -419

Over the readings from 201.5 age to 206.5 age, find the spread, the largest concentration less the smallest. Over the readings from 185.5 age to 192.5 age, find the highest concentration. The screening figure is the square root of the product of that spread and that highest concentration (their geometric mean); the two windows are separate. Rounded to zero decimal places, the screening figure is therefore 153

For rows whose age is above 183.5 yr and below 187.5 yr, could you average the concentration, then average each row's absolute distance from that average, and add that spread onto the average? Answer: 377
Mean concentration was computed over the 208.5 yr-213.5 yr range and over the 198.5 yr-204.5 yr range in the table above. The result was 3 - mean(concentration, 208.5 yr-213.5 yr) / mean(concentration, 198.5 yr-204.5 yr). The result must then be 1.854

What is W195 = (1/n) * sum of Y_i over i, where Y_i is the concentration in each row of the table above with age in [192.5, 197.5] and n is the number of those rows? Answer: 391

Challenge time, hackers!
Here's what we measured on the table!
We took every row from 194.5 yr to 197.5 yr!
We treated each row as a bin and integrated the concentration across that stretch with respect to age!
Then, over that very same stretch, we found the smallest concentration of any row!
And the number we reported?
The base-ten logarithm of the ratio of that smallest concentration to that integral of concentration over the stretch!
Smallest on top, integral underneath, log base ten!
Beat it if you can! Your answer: -0.49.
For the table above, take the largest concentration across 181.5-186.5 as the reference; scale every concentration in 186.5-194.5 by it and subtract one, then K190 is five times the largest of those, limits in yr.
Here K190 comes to 0.49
